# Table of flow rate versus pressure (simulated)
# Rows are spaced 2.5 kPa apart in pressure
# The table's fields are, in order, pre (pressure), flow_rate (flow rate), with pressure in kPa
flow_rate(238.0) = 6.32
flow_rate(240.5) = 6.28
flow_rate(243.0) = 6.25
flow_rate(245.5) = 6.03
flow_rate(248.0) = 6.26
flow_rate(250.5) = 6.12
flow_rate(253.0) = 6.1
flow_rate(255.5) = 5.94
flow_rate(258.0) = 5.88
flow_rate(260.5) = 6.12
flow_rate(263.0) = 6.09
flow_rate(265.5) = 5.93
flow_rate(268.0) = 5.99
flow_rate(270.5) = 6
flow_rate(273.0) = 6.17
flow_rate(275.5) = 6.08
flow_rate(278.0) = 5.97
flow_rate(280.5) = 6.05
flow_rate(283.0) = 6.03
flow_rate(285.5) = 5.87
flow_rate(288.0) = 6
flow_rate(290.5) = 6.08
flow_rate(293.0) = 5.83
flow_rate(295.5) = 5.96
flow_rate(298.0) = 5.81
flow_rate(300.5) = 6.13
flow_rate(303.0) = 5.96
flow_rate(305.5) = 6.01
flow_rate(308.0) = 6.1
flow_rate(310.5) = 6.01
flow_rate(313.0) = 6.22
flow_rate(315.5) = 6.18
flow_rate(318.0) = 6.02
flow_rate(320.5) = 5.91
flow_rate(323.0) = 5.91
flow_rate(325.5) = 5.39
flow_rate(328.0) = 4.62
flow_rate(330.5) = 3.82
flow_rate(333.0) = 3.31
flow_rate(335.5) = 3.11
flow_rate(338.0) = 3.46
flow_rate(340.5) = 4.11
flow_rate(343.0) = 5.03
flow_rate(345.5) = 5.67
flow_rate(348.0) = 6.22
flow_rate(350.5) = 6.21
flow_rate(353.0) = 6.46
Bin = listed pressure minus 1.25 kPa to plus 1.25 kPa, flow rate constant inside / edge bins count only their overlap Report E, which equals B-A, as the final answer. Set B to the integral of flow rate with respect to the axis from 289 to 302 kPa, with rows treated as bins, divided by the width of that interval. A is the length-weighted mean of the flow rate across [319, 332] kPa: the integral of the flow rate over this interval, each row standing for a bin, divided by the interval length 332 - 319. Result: 0.9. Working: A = 5.11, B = 5.96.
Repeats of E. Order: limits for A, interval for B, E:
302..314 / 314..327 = -0.2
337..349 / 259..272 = 1.1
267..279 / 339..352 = -0.6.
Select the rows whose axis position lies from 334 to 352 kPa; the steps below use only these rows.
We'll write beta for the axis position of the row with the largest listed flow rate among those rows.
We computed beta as 348.0 kPa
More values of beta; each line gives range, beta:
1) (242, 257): 248.0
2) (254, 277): 273.0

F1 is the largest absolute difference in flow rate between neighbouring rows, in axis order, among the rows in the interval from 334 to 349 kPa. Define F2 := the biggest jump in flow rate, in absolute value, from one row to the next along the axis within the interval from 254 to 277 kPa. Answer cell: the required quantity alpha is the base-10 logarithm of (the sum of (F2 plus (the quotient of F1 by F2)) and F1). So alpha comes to 0.7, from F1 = 0.9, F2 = 0.24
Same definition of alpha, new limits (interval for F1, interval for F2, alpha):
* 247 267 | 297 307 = 0.1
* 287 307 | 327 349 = 0.2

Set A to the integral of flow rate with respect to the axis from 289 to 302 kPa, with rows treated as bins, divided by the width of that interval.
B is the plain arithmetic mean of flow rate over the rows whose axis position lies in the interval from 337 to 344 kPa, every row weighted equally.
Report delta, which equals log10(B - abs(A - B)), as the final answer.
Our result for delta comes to 0.39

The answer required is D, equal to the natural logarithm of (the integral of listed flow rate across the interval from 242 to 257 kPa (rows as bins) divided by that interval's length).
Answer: 1.81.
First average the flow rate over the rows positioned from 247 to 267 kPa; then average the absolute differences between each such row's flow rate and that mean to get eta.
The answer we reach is 0.10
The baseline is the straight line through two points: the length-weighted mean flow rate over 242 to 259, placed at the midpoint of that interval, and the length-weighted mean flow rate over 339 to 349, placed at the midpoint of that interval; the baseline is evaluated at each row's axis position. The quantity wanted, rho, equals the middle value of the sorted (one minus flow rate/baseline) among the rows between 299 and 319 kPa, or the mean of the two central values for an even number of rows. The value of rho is -0.10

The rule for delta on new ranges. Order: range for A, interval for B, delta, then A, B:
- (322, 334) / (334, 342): 0.40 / 4.61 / 3.6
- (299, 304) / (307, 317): 0.78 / 6.04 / 6.1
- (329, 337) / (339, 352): 0.54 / 3.45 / 5.4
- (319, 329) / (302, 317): 0.74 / 5.49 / 6.1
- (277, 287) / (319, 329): 0.69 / 5.98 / 5.5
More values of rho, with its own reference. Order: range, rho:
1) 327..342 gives 0.31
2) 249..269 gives -0.01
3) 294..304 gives -0.06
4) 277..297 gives -0.04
